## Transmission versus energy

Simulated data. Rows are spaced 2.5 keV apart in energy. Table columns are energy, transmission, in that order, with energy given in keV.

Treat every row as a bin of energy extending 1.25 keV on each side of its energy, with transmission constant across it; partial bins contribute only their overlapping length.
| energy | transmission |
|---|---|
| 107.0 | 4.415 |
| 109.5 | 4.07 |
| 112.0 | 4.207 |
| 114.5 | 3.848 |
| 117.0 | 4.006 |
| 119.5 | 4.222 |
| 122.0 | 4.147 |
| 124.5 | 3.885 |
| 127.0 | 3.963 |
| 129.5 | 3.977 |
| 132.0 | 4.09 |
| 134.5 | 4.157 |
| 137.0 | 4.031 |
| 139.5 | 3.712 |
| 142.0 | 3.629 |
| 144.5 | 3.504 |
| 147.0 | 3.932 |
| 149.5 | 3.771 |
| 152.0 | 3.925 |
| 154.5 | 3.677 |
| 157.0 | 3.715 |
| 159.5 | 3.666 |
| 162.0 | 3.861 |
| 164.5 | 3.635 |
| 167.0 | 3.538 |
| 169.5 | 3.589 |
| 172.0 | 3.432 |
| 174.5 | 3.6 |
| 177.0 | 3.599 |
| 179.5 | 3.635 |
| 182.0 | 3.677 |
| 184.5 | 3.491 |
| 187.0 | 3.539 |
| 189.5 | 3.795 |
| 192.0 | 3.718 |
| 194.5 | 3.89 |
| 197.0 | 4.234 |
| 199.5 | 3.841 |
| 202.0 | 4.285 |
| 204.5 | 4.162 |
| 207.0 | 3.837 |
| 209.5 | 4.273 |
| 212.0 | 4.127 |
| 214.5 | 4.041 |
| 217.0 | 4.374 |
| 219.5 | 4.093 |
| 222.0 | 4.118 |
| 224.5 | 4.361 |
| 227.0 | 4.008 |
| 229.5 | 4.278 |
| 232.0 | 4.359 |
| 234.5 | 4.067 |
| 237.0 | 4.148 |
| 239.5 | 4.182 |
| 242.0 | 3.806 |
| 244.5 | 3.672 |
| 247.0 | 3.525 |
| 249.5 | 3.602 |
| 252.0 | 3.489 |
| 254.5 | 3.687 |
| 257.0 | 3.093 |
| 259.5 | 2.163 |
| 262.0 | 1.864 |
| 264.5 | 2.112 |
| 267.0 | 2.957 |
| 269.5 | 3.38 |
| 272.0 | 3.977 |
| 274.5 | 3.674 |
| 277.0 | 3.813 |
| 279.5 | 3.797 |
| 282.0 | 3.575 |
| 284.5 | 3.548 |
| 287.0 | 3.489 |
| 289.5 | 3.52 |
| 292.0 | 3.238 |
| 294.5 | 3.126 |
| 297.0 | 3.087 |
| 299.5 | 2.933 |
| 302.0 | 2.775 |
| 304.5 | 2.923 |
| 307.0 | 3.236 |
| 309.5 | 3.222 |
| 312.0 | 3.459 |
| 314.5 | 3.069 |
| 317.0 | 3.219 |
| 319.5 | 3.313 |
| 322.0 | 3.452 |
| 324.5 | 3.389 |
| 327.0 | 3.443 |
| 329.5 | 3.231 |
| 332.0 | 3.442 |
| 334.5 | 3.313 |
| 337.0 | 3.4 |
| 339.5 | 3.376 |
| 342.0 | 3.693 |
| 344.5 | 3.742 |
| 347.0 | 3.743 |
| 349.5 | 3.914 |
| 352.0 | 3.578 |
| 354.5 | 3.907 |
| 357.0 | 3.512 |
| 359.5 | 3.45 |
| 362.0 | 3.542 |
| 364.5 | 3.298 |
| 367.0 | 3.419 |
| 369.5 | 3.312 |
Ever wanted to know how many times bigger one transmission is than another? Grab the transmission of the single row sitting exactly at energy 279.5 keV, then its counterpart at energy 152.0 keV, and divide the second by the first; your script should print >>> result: 1.03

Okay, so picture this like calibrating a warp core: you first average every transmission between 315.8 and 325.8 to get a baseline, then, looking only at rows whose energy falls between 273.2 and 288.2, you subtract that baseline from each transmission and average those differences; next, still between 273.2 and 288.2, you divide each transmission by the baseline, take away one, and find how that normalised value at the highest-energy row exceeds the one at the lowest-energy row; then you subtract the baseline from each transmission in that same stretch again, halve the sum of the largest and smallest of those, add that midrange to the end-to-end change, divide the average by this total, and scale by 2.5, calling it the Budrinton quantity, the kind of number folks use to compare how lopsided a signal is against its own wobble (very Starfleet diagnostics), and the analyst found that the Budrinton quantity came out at 3.0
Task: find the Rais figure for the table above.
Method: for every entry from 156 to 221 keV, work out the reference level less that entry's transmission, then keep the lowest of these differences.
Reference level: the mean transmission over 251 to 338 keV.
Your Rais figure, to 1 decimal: -1.1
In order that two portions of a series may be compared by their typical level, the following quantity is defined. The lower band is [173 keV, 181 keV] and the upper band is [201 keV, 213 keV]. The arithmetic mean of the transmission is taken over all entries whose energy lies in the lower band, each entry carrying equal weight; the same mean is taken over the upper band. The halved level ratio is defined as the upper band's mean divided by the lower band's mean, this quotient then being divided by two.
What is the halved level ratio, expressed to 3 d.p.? 0.573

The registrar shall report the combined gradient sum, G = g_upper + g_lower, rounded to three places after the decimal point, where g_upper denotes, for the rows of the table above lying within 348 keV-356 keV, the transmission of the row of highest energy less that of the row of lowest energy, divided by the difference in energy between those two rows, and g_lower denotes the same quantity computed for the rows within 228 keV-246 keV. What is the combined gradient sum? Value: -0.042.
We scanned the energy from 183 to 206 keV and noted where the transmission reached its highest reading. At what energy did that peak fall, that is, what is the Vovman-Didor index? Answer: 202.0 keV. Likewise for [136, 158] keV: 137.0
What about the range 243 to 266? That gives 254.5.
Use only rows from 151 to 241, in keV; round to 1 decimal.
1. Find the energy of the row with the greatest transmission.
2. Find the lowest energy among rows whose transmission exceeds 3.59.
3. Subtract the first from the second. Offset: -65.0 keV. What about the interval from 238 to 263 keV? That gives 0.0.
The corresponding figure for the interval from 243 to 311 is -27.5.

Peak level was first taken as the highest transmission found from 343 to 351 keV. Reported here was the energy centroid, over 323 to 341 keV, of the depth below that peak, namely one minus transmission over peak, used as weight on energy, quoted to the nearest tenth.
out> 332.0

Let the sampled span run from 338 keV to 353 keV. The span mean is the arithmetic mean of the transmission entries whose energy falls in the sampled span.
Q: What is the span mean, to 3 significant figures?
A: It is 3.67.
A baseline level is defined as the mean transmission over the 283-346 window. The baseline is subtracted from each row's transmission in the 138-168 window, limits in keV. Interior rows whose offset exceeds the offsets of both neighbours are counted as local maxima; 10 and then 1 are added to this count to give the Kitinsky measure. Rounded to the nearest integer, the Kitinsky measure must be 15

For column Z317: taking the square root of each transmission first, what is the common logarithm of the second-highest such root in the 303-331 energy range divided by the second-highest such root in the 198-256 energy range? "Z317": -0.051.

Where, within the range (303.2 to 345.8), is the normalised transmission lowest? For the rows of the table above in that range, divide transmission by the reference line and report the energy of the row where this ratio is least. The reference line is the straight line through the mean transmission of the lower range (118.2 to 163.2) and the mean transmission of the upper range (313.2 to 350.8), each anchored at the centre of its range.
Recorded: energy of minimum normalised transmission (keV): 304.5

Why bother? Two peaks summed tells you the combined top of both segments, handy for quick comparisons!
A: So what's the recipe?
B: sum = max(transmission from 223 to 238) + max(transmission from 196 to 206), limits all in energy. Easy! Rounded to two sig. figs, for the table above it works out 8.6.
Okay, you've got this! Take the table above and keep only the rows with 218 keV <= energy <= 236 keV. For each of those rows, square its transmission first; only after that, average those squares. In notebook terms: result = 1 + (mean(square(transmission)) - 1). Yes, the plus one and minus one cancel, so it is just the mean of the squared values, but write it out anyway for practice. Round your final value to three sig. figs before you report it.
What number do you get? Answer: 17.5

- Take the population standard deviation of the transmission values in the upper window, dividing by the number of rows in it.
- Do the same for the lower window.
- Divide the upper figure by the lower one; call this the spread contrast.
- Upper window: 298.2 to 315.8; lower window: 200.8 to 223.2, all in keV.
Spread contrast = 1.5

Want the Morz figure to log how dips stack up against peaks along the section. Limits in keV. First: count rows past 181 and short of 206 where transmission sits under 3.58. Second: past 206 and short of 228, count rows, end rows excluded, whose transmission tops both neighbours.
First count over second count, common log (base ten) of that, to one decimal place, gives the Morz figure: -0.2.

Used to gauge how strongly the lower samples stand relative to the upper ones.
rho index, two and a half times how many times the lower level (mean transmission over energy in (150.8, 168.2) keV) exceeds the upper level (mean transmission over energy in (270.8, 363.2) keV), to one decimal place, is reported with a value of 2.7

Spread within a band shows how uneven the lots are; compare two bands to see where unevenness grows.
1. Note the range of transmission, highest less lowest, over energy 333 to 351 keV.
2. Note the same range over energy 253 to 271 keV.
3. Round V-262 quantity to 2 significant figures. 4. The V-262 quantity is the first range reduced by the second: -1.2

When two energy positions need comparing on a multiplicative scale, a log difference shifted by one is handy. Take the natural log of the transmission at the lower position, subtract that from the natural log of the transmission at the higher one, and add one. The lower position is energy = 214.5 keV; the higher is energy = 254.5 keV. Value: 0.91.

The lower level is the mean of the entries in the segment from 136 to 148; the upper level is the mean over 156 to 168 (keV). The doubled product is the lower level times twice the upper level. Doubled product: 28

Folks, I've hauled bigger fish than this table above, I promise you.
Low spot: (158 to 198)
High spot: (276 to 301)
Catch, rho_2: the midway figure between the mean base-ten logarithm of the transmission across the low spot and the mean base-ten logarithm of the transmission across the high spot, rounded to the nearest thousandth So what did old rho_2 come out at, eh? 0.548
